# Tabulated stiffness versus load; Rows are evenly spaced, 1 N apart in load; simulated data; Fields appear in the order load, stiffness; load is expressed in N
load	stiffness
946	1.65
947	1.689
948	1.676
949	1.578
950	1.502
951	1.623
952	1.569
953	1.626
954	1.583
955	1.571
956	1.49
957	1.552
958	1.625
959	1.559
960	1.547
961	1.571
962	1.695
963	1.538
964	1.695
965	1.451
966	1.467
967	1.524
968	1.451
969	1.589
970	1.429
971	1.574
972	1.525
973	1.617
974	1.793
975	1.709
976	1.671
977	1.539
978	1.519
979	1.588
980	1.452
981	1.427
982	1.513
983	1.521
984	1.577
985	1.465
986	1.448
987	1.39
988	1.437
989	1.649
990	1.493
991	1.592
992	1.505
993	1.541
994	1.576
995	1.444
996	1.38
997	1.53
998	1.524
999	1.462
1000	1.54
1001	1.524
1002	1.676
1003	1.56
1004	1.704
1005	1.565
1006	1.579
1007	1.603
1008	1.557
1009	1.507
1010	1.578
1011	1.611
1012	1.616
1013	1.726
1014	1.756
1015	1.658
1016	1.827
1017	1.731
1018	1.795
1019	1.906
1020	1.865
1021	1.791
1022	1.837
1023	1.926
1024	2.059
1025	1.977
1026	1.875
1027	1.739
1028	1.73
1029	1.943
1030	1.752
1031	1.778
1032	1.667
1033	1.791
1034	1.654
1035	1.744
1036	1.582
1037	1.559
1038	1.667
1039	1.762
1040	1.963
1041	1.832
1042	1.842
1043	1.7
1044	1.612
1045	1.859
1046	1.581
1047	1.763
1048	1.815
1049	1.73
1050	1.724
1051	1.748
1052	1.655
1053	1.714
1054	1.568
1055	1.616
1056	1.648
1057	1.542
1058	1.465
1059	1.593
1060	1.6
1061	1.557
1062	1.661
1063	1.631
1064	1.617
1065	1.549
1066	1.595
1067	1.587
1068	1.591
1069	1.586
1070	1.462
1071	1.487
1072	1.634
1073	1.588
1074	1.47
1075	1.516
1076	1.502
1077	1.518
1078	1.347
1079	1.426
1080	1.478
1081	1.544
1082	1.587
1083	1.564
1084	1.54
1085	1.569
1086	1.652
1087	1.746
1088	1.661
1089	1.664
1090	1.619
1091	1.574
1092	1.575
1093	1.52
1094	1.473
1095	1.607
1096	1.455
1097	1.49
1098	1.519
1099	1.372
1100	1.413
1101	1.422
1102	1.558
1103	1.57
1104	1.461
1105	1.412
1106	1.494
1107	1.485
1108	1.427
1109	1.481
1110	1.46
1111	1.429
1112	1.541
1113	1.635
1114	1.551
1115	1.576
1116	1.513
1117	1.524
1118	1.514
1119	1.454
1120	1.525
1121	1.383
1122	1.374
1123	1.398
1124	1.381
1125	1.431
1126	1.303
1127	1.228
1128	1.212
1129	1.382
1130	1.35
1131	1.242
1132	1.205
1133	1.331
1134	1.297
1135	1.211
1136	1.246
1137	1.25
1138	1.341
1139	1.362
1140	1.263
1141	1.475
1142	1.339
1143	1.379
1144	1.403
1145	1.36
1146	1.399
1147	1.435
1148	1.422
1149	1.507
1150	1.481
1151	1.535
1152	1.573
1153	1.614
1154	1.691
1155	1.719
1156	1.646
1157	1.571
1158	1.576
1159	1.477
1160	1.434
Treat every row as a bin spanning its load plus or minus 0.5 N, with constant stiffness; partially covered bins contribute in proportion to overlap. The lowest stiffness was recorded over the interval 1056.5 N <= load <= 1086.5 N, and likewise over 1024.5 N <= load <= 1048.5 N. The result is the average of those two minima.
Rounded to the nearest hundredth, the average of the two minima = 1.45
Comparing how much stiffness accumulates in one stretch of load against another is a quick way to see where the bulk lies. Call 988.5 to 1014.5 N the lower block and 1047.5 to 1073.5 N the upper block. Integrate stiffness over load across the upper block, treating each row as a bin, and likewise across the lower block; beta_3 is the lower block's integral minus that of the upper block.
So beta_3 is -1.2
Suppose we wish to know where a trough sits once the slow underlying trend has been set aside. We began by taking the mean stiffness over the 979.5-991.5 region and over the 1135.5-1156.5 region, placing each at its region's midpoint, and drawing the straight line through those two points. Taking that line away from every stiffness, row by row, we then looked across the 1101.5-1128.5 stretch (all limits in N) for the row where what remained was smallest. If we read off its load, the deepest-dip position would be 1128 N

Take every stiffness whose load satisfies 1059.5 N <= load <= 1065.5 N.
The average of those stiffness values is 1.60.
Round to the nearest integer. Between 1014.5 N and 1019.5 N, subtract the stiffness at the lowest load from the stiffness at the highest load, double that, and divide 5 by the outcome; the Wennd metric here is 10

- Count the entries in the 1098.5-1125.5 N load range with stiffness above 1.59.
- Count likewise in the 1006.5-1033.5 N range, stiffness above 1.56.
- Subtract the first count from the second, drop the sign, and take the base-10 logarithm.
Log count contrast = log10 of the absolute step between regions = 1.38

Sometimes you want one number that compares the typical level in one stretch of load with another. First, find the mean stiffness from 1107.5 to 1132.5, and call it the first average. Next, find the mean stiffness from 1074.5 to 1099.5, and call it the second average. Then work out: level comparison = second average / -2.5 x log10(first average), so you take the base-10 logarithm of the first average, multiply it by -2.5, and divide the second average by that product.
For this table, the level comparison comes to -4.0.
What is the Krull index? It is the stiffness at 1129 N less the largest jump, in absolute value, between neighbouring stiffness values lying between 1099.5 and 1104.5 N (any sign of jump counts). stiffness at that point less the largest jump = 1.25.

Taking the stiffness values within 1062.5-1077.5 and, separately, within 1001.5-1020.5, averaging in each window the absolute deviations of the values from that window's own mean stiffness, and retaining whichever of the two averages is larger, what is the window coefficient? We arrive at 0.096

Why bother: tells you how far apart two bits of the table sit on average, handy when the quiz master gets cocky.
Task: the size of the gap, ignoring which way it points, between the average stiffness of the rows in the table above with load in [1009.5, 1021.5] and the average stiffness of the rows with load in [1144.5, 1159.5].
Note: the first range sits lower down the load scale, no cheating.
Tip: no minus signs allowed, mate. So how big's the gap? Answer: 0.205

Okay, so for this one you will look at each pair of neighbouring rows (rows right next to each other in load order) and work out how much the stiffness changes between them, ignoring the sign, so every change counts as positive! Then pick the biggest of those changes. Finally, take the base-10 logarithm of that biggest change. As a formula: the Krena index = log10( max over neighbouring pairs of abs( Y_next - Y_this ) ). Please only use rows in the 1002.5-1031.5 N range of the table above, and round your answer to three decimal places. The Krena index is -0.672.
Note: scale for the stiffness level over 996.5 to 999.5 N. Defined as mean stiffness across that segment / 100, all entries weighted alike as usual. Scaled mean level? 0.0151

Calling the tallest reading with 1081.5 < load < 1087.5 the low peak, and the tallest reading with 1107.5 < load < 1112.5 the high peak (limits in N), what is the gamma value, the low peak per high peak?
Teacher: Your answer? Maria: 1.13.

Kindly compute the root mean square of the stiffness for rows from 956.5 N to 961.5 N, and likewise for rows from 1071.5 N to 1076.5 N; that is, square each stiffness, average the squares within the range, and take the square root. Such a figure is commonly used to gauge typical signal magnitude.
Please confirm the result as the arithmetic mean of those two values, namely 1.56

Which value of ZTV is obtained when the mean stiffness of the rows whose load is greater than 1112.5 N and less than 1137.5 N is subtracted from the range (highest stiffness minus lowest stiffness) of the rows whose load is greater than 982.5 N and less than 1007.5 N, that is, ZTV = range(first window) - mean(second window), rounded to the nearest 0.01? -1.06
